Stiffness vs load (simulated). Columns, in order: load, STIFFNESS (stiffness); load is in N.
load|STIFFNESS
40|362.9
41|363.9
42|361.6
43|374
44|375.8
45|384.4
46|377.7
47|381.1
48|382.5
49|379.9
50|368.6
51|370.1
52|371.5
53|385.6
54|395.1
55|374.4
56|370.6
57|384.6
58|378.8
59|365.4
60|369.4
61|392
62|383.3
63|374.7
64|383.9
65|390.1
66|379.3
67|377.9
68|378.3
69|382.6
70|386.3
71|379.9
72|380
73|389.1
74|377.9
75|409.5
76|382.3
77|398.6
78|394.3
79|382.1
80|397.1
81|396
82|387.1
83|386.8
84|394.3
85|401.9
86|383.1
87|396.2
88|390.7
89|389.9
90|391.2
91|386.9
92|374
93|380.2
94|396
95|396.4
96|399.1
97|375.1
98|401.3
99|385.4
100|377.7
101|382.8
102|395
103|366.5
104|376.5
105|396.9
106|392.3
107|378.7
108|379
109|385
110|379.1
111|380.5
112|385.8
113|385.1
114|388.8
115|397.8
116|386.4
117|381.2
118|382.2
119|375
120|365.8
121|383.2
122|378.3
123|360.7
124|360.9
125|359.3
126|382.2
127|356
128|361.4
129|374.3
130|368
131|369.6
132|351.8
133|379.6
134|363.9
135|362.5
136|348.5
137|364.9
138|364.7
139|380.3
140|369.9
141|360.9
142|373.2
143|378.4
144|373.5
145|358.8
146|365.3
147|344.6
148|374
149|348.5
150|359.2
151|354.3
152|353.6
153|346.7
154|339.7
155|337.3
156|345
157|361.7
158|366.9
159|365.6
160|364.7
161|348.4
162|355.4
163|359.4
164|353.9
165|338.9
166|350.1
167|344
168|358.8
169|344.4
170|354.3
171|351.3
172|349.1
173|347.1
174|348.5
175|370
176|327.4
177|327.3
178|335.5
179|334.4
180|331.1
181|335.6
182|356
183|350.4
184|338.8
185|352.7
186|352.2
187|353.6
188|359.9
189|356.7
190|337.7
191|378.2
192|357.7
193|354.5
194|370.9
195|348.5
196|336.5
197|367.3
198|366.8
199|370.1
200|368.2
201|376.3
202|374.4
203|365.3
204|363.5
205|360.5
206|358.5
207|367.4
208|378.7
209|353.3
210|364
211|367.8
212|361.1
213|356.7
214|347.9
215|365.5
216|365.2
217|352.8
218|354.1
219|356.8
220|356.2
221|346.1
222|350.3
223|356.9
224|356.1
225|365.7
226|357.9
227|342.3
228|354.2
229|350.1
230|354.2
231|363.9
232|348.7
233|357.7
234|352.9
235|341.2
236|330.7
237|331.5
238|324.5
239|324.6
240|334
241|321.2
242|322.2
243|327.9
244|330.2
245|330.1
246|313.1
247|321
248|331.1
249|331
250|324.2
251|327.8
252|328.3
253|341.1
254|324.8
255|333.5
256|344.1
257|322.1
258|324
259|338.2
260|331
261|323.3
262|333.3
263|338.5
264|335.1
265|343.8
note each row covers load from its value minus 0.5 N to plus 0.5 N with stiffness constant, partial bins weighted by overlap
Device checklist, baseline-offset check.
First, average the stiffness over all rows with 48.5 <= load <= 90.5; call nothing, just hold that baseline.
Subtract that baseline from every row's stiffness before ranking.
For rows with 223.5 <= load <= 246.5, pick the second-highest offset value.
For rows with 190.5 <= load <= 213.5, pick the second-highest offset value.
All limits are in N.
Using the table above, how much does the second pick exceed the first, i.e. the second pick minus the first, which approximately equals 14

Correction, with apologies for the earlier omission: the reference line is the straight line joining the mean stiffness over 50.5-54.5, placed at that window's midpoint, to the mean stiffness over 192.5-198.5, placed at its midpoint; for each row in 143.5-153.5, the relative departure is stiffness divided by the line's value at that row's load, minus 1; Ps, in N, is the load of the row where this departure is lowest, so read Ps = 147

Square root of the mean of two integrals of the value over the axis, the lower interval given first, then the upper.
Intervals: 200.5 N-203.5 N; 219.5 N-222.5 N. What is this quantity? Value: 32.9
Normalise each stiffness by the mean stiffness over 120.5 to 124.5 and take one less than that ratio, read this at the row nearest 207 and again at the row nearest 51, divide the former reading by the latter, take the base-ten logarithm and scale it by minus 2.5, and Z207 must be -1.7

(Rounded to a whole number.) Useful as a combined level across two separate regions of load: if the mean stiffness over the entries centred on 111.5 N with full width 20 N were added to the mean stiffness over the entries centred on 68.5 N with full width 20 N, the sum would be 767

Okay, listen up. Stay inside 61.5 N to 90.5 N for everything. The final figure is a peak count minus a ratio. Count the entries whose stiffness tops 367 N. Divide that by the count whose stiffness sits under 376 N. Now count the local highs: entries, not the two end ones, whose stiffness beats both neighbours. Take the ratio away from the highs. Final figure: -21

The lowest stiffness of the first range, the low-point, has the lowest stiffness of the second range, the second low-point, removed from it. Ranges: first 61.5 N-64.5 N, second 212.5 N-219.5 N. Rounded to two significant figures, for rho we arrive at 27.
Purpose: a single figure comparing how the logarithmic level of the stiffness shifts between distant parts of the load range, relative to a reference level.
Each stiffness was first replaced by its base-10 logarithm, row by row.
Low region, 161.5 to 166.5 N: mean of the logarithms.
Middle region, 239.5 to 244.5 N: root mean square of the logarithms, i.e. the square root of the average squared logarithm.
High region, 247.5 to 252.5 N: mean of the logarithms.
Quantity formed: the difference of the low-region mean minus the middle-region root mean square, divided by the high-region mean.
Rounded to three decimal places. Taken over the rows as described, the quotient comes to 0.012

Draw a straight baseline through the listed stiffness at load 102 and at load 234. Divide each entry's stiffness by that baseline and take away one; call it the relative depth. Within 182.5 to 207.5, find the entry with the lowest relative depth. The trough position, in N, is 184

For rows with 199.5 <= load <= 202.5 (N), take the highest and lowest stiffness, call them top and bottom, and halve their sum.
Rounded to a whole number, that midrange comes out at 372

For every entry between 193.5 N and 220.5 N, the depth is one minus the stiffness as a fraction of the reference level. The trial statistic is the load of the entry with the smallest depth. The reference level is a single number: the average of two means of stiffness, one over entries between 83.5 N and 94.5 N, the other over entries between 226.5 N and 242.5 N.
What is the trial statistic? 208 N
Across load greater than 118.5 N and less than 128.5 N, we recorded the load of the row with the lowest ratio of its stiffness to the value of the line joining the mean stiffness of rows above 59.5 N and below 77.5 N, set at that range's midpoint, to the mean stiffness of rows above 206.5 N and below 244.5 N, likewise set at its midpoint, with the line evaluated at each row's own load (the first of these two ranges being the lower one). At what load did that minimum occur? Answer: 127 N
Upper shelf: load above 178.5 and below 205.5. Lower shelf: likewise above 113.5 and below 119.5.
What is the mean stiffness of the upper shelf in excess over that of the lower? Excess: -29.0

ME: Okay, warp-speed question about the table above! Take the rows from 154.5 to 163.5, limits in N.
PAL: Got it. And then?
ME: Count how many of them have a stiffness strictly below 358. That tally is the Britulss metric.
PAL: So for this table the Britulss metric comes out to 4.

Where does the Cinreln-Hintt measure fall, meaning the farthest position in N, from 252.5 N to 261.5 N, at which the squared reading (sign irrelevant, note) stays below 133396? 261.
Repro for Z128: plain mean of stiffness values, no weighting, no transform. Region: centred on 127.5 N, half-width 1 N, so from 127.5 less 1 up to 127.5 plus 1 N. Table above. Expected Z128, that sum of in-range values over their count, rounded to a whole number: 359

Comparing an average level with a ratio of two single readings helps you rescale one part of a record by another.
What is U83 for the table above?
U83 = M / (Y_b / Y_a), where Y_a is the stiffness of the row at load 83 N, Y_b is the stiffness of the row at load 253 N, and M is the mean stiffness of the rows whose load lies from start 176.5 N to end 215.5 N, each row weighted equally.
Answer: 404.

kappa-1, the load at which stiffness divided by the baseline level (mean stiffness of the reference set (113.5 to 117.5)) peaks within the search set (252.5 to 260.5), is 256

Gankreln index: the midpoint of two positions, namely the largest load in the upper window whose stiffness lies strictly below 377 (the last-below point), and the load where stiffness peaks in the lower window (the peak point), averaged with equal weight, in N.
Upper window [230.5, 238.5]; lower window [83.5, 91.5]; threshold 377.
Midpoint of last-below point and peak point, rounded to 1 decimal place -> 161.5 N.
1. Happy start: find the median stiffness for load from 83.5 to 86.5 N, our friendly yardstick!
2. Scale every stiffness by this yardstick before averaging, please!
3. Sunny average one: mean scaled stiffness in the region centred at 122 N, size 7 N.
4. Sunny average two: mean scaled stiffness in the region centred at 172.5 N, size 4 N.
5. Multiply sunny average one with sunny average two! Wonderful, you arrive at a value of 0.83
